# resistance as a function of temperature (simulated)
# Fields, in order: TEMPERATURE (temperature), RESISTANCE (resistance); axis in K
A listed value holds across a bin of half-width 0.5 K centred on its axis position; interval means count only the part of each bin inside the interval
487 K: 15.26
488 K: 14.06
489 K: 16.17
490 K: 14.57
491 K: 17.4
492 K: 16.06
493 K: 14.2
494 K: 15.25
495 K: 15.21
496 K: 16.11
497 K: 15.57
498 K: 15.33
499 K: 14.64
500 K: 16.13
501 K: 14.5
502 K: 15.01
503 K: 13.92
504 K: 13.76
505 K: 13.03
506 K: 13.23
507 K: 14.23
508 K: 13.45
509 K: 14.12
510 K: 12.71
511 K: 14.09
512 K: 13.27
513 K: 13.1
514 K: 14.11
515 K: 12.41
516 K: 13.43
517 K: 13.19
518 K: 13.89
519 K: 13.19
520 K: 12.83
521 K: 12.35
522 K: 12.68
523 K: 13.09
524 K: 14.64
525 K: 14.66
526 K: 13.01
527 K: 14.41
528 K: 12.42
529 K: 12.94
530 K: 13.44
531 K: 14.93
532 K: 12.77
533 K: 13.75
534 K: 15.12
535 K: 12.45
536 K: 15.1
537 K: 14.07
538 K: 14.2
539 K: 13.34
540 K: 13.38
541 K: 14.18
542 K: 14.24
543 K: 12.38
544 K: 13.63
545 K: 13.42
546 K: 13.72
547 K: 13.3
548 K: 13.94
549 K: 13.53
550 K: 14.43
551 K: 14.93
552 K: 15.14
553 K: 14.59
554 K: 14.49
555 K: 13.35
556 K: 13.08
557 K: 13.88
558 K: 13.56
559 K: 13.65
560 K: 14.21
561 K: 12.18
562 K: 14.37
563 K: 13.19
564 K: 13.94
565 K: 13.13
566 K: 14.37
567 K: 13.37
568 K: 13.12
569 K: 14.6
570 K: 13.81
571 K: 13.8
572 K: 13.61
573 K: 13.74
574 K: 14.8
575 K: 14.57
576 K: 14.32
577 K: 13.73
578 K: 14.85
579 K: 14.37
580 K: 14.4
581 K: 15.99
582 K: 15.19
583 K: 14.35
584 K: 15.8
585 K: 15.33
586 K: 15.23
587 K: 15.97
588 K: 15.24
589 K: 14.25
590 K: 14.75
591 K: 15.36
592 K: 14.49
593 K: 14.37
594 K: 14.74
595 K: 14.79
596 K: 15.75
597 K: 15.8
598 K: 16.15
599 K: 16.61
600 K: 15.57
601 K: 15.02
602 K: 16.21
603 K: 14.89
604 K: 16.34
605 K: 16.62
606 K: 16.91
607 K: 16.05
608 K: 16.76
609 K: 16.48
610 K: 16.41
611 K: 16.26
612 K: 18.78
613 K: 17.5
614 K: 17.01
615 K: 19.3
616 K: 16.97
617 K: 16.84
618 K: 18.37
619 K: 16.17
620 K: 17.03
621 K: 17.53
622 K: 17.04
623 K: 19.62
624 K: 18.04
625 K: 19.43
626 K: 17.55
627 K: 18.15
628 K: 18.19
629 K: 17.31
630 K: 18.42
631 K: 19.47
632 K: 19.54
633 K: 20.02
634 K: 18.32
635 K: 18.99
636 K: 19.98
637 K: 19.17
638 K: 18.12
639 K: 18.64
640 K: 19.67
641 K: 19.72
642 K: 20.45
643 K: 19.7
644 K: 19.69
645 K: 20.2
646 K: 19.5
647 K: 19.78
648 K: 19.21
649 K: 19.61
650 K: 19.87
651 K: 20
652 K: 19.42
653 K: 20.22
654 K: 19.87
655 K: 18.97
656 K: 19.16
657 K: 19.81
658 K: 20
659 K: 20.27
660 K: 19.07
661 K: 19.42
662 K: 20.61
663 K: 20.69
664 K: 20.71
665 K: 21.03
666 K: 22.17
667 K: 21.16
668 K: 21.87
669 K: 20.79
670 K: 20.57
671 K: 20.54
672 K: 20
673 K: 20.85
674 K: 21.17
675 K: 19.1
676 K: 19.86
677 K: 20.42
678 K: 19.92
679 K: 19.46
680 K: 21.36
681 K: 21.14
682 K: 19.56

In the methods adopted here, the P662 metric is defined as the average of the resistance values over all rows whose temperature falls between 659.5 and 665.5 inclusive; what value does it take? 20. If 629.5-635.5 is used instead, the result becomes 19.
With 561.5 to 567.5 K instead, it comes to 14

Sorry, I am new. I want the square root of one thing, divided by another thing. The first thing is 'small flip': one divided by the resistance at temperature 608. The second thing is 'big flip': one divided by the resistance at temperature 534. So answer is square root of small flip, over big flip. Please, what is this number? 3.7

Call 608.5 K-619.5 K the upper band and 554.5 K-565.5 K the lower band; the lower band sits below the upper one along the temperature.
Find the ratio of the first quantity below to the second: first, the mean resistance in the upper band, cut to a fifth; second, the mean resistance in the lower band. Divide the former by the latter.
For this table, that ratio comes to 0.26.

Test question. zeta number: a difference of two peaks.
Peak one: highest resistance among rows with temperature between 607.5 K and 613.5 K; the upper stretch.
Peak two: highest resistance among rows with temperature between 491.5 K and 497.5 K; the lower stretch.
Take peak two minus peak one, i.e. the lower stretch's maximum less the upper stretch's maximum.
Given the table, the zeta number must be -2.7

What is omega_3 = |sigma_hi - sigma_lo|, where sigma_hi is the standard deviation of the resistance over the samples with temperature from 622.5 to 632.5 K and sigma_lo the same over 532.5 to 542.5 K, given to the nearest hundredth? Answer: 0.06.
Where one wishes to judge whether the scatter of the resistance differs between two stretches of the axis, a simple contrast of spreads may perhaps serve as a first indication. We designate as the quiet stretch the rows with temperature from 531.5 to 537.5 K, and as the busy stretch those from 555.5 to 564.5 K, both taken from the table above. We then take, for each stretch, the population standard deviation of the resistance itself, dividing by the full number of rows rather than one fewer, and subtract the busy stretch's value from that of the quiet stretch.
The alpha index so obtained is 0.4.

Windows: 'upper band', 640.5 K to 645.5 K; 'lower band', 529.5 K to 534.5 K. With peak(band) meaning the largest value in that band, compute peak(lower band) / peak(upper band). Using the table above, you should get 0.74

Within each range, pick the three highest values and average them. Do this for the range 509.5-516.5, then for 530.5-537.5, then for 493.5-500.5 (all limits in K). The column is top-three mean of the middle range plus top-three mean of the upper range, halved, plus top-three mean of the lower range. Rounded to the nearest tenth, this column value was 30.4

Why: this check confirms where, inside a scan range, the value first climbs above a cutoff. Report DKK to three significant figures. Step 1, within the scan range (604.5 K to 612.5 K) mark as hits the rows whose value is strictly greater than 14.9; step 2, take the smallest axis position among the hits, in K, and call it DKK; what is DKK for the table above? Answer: 605 K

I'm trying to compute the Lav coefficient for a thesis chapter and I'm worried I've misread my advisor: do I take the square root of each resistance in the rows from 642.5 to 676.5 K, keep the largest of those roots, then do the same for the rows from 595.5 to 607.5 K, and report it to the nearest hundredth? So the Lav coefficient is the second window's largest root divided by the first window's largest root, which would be 0.87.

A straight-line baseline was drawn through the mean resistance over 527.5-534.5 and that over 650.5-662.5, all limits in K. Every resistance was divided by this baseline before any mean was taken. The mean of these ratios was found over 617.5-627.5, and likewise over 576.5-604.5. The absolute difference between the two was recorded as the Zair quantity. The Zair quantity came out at 0.070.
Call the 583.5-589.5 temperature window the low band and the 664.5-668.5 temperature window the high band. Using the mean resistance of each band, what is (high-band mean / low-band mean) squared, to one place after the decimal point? 2.0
